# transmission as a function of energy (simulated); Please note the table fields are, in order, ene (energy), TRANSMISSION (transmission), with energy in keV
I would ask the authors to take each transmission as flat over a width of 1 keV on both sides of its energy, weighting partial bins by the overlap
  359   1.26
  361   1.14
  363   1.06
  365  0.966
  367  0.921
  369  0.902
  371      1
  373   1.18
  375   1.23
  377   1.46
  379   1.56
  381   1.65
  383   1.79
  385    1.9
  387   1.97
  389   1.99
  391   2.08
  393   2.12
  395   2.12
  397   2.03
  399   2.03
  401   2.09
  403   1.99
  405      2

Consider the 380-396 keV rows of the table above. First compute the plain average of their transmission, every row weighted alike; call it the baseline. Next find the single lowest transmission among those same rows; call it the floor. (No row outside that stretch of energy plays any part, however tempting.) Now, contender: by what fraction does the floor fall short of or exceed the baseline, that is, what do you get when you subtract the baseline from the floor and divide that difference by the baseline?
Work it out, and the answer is -0.155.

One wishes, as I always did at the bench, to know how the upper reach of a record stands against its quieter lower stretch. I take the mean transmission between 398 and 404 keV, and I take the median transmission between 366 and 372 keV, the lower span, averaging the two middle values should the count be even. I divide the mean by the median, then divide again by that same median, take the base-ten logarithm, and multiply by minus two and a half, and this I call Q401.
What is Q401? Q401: -1.0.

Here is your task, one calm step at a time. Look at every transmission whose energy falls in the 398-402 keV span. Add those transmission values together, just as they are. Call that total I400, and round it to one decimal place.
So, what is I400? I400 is 4.1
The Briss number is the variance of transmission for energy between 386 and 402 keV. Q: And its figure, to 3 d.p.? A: 0.003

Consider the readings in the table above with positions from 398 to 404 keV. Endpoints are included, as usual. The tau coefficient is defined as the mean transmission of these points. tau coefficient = 2.04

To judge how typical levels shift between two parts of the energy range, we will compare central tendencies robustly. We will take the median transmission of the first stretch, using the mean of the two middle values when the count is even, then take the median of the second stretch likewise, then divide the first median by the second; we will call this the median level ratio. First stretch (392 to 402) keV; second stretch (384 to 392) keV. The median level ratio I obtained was 1.06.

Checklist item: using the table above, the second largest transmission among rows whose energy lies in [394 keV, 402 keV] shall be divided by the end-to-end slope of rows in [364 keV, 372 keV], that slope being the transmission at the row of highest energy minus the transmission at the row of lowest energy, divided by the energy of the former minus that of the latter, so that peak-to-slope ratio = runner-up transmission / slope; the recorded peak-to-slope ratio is 369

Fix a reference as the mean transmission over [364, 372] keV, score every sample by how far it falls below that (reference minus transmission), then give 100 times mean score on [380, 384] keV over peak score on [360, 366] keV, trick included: 4121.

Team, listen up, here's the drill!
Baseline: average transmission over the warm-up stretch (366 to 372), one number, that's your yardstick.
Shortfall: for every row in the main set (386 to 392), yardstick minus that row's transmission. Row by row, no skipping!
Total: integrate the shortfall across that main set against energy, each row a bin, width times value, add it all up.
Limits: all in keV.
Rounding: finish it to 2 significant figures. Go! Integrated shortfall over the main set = -6.4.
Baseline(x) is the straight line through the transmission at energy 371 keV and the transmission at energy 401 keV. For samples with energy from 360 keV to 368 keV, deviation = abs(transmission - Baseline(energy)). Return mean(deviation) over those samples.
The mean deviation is 0.276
